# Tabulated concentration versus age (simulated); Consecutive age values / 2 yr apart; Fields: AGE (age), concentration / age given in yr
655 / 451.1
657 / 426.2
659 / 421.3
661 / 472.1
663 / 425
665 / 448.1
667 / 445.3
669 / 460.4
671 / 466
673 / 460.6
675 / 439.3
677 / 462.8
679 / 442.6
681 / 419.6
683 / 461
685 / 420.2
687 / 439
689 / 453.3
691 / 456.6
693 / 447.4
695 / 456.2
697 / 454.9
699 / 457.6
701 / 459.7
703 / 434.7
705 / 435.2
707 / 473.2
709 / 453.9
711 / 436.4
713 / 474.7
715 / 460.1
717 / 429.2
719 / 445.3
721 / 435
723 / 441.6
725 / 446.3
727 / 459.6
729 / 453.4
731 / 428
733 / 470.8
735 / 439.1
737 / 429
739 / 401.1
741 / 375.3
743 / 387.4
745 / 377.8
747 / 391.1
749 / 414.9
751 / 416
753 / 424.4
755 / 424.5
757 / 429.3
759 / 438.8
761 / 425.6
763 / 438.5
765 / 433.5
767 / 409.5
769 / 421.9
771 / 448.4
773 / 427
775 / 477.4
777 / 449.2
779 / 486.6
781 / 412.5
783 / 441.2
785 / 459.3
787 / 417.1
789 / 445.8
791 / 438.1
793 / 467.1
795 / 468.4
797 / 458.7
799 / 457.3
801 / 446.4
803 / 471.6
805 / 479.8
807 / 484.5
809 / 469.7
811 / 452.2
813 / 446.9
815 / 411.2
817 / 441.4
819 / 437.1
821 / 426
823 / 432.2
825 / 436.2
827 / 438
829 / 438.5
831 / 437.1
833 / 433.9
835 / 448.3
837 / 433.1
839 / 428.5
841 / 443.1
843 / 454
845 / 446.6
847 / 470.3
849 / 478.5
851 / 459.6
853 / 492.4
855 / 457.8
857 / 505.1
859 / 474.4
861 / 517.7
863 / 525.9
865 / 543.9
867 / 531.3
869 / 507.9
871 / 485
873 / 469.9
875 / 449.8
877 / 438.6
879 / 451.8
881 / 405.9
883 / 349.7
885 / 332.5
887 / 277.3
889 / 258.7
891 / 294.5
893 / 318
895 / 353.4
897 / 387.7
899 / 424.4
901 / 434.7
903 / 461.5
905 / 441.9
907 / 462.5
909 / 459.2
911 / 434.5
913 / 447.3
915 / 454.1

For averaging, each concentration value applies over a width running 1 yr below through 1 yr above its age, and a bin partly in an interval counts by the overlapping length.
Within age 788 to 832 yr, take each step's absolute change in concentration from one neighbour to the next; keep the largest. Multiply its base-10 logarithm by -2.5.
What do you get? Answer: -3.88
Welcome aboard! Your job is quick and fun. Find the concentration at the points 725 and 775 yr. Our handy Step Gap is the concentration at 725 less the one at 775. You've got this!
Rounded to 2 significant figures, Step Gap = -31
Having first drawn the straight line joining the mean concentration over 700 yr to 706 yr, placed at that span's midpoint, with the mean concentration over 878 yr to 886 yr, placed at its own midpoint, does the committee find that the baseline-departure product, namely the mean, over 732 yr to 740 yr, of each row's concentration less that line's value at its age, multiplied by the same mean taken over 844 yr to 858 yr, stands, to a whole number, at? 197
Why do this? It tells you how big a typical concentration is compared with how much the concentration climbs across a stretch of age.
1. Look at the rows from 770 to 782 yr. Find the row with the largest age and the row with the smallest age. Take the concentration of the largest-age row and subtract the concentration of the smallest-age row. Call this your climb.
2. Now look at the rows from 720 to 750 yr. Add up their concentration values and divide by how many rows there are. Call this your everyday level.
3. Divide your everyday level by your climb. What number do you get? -12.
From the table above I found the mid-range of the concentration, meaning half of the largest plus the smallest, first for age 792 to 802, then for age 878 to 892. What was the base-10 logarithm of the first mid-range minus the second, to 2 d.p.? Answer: 2.01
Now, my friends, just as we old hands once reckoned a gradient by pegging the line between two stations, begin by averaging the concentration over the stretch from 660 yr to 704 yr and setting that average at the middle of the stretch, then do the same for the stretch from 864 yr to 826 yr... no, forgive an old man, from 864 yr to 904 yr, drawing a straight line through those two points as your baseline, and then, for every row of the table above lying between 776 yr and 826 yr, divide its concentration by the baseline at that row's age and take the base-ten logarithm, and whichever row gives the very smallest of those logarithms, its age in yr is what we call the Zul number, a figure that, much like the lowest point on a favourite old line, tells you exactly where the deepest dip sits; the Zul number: 781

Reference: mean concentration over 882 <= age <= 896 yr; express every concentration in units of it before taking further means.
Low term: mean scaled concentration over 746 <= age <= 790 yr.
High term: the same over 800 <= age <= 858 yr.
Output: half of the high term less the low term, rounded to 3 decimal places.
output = 0.030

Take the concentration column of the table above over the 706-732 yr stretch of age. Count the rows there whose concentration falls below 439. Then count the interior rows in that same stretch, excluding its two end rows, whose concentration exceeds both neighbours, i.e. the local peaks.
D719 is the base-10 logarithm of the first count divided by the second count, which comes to 0.1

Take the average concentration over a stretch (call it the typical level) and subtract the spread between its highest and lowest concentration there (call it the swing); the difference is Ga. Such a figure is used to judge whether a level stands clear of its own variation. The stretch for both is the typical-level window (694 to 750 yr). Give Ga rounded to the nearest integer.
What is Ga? 337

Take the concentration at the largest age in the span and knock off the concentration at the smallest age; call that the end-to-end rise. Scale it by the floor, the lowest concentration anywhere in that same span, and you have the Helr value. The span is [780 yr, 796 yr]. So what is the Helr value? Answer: 0.14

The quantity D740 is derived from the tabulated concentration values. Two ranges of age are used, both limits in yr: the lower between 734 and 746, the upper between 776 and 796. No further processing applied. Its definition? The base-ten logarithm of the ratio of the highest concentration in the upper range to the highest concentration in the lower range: 0.045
